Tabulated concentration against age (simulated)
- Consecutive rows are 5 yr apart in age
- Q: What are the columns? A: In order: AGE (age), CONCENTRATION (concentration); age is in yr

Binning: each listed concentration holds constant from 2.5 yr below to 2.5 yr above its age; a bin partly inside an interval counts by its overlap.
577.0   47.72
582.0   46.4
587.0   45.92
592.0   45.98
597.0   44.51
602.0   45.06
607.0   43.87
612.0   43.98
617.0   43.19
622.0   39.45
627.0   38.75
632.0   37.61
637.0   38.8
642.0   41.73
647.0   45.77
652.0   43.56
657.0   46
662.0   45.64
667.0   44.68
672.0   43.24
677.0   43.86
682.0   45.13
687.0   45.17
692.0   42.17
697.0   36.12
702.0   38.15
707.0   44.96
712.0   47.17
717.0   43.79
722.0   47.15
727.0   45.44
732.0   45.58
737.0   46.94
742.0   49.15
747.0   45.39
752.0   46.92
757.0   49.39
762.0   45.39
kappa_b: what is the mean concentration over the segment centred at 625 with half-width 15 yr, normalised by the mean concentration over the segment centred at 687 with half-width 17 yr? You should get 0.96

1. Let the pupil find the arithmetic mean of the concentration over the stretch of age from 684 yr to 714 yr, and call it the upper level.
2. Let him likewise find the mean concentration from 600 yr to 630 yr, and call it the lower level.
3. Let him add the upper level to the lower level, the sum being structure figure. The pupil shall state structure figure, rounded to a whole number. 85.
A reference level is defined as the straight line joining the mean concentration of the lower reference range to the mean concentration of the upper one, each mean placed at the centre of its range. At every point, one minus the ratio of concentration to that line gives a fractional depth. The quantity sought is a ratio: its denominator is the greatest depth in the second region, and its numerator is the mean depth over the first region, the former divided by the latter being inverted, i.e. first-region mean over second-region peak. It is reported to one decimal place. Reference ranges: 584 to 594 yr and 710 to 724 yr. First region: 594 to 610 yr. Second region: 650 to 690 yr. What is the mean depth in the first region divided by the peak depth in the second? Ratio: 0.5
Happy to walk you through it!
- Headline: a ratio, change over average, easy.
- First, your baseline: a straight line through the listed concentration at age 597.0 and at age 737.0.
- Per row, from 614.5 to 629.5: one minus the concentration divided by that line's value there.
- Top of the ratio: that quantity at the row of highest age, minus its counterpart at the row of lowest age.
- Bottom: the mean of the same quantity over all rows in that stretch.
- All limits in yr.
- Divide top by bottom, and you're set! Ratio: 1.0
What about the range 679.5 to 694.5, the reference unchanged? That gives 1.6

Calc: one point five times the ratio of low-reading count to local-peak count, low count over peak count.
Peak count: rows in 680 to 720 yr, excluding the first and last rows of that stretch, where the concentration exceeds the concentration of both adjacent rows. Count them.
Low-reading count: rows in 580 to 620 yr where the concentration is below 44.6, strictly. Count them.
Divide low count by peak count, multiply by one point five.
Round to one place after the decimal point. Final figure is 3.0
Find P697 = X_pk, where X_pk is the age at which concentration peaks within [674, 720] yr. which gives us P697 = 712.0 yr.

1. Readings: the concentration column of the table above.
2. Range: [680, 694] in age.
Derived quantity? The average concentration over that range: 44.2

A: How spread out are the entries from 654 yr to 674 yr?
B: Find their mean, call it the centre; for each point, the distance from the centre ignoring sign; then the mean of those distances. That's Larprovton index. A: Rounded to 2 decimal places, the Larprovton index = 0.93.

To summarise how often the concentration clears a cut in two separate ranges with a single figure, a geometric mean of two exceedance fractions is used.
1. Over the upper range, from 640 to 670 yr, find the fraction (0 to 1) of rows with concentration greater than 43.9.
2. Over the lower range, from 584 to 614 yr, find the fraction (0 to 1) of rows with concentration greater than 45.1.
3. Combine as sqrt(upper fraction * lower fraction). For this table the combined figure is 0.47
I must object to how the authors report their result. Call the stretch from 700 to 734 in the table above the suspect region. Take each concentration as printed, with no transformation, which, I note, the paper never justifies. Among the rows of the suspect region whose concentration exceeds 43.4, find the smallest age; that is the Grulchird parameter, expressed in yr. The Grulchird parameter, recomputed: 707.0 yr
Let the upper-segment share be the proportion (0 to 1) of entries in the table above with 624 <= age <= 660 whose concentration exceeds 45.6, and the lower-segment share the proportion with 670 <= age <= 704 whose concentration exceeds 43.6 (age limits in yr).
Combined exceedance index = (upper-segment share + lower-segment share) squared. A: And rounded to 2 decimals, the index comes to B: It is 0.51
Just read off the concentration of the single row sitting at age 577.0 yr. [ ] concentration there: 47.72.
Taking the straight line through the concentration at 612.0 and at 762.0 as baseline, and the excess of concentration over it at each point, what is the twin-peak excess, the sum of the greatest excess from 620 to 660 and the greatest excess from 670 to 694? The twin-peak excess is 2.1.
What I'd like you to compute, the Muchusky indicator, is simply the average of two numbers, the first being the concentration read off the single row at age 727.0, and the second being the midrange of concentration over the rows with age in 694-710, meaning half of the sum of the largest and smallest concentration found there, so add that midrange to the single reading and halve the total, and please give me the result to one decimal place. 43.0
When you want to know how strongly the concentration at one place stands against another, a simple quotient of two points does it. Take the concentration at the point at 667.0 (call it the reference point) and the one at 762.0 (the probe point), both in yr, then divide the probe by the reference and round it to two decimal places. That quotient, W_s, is 1.02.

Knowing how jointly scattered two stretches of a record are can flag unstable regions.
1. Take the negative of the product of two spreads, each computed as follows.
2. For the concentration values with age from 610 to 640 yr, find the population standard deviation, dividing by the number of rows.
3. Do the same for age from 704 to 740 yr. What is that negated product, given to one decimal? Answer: -2.9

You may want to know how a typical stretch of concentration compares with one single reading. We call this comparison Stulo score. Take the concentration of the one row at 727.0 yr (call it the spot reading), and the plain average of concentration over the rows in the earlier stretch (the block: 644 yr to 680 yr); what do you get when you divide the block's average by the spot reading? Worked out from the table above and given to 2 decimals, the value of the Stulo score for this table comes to 0.98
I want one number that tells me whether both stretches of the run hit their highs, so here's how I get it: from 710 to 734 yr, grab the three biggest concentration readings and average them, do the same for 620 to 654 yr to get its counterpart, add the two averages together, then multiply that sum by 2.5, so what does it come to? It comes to 226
